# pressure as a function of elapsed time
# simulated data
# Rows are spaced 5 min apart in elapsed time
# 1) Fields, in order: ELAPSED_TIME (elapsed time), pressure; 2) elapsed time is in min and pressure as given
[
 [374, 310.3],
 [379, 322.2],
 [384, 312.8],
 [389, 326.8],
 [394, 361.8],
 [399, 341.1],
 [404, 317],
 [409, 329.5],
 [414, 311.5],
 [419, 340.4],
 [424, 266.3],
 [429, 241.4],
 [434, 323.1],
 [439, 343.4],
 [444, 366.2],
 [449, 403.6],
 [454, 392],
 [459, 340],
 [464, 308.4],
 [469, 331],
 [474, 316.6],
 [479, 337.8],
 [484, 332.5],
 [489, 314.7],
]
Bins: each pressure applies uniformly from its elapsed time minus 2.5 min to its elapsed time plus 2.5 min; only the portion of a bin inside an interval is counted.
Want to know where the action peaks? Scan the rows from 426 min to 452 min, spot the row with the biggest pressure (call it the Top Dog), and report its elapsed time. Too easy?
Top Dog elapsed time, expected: 449 min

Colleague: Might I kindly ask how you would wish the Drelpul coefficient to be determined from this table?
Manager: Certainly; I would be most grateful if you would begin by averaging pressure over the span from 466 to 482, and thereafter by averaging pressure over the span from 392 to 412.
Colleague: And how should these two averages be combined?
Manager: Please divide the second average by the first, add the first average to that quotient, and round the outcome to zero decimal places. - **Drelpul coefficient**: 329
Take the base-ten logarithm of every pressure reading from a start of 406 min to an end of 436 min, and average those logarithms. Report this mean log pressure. 2.477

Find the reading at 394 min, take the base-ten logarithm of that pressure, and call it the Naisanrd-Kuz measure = 2.56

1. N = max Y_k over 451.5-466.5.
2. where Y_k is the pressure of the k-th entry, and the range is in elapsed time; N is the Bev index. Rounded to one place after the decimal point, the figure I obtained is 392.0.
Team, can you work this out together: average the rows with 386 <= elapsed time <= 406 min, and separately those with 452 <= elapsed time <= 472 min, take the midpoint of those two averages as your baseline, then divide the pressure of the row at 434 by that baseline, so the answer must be 0.95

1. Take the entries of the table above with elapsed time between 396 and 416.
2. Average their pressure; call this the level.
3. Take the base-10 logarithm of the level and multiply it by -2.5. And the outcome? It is -6.28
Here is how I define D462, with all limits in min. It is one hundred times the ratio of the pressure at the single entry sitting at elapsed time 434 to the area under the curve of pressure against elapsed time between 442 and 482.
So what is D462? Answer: 2.31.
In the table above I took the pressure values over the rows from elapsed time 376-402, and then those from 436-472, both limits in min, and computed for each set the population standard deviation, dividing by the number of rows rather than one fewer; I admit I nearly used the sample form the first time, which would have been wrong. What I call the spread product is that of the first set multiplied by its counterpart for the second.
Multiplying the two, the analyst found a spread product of 539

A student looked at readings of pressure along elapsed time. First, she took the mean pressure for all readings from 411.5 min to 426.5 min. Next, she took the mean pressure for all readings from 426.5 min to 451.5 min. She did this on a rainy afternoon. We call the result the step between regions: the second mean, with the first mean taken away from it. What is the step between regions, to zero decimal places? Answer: 29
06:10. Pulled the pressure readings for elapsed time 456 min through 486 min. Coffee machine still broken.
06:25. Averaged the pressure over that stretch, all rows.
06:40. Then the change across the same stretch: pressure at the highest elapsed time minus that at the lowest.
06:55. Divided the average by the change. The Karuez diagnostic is -44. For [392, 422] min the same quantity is -16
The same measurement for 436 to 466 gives -10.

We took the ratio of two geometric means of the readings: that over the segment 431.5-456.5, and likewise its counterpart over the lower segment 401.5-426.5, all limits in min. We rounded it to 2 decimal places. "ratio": 1.17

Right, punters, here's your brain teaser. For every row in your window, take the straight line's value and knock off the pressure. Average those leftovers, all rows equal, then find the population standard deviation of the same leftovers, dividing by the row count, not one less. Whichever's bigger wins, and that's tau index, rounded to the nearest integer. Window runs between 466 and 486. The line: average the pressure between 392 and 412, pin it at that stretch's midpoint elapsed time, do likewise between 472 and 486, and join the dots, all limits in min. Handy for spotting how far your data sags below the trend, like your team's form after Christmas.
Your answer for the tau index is 8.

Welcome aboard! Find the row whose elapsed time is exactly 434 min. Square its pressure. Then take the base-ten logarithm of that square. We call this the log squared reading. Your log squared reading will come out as 5.019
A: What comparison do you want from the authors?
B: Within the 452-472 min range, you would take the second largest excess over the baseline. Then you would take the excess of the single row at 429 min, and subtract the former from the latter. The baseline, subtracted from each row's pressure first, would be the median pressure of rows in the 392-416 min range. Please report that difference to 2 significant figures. -99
